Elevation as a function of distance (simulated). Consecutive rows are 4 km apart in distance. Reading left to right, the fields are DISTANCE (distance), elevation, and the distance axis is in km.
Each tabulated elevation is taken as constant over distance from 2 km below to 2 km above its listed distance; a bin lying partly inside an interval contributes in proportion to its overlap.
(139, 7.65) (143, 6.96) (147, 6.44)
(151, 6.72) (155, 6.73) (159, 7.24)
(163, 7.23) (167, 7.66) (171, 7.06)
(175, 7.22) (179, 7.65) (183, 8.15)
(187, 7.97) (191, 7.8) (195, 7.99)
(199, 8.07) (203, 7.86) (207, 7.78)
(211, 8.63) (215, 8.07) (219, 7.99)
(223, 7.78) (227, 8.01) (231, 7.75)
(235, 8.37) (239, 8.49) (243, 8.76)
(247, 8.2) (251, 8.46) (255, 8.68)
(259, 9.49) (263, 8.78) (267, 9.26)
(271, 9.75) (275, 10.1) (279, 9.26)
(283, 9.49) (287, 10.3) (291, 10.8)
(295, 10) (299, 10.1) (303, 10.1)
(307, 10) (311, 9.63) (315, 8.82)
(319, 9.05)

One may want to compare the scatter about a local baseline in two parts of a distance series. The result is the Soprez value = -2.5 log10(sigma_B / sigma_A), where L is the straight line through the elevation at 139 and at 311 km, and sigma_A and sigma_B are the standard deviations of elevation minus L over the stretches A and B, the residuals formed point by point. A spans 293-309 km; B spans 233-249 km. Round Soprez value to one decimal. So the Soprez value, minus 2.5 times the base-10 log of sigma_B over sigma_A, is -1.2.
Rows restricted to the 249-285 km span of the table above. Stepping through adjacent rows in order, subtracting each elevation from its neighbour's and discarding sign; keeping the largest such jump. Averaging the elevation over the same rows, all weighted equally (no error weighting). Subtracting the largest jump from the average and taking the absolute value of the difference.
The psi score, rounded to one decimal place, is 8.4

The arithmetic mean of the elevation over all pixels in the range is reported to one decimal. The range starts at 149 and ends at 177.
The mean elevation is 7.1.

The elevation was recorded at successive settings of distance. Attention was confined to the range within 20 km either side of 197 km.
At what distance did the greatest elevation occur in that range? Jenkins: 211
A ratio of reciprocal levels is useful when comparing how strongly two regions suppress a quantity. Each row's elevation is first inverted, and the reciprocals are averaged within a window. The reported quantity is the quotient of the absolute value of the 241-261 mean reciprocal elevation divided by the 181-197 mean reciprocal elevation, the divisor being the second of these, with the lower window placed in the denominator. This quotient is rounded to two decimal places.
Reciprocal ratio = 0.92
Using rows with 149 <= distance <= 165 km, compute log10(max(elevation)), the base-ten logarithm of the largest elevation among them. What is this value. 0.86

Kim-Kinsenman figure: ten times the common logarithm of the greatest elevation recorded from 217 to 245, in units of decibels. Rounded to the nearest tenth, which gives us 9.4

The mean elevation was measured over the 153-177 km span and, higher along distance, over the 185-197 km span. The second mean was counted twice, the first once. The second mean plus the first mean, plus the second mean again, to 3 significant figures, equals 23.0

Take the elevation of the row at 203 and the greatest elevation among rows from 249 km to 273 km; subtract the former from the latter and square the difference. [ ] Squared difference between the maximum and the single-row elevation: 4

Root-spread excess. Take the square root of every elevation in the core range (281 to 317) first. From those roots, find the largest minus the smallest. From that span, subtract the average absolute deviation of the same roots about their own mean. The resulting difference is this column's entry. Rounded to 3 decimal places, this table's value 0.252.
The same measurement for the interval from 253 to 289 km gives 0.196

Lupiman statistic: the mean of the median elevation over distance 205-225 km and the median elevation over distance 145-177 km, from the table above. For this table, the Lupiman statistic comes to 7.6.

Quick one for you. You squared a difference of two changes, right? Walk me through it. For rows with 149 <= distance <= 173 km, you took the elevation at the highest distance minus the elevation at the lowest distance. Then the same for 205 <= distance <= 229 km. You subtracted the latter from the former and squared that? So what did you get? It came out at 0.0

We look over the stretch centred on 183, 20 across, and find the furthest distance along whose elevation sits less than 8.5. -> 191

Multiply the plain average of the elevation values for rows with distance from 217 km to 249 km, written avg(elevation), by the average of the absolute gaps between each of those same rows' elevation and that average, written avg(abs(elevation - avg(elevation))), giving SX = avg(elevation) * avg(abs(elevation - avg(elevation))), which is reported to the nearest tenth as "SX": 2.3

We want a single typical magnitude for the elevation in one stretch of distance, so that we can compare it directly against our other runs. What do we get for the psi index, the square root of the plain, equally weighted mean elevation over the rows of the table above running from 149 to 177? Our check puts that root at 2.67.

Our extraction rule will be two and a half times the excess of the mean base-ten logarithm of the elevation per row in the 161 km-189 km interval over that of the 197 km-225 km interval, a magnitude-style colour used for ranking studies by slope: -0.065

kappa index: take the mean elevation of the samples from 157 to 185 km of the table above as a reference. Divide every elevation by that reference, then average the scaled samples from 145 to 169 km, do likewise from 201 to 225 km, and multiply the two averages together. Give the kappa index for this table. 1.0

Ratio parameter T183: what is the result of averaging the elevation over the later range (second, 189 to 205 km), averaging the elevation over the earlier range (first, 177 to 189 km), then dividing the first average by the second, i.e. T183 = 1.00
